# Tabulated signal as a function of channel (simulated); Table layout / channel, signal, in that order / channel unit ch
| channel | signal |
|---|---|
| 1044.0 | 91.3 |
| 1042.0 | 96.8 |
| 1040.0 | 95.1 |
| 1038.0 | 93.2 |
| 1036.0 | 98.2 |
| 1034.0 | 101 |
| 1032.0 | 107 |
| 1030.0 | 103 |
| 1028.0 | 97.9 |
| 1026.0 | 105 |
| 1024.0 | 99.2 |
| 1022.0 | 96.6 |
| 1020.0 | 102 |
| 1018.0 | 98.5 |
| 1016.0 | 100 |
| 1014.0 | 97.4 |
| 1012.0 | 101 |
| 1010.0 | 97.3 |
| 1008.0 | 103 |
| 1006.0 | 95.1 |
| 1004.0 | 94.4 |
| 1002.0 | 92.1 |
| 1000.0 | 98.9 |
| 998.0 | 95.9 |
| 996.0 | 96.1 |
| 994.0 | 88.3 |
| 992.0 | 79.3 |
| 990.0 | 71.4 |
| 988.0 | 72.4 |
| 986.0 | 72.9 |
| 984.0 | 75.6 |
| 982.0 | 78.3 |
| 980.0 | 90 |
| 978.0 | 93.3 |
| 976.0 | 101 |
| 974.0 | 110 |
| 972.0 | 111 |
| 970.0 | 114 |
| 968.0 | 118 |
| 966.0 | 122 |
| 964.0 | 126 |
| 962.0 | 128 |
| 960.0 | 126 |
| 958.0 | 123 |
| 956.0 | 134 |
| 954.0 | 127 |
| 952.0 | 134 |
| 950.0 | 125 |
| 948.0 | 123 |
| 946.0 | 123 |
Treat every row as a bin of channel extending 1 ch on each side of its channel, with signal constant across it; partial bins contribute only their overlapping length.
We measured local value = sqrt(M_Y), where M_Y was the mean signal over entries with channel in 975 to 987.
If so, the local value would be 9.2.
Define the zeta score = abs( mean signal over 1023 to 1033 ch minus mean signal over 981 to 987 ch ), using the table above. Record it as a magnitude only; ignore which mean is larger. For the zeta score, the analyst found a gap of 27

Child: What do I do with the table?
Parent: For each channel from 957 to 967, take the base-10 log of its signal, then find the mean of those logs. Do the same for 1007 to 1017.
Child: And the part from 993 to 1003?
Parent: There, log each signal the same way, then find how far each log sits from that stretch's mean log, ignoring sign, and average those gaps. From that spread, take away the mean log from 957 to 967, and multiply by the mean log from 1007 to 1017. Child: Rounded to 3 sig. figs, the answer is -4.16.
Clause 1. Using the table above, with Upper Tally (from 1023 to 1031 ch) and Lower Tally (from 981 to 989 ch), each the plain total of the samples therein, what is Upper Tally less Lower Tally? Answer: 106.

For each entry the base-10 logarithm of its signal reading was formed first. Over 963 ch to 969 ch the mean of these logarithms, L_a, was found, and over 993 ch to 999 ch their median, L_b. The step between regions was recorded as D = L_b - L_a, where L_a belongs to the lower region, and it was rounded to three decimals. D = -0.104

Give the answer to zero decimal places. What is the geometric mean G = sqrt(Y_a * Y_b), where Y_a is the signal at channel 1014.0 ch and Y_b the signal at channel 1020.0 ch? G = 100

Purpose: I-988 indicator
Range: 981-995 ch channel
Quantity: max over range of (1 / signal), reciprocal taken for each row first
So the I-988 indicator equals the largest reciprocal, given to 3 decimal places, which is 0.014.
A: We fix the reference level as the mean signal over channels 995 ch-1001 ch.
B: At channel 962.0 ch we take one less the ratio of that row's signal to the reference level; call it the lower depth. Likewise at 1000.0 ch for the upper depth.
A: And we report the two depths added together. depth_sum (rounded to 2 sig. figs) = -0.34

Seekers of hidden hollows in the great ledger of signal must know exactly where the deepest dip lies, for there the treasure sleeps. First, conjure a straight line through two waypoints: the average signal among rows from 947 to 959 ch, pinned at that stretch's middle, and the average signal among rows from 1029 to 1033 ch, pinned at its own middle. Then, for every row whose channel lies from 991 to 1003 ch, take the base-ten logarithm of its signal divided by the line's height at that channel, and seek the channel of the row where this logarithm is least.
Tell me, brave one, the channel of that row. 992.0 ch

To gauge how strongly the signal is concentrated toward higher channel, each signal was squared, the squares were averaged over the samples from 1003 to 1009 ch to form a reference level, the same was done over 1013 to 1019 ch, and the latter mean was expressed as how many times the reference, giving 1.0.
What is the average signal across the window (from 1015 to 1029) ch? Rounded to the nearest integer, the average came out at 100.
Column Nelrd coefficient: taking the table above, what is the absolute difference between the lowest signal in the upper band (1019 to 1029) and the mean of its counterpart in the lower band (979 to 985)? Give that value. 15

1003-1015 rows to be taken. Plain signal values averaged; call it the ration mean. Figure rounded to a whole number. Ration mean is 98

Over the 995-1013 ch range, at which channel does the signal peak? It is 1008.0 ch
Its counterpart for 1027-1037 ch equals 1032.0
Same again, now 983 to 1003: 1000.0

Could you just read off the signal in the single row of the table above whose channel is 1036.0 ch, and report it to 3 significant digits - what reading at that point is 98.2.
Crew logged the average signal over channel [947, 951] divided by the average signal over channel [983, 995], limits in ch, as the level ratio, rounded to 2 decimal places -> 1.62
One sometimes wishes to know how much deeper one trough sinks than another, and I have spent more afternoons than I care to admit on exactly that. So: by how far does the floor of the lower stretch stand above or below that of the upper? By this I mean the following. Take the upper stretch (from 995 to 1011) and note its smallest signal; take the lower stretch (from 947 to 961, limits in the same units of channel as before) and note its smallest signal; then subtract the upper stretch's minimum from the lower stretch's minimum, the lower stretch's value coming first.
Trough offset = 31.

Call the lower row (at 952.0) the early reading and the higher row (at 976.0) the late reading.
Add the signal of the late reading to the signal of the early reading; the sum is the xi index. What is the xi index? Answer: 235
